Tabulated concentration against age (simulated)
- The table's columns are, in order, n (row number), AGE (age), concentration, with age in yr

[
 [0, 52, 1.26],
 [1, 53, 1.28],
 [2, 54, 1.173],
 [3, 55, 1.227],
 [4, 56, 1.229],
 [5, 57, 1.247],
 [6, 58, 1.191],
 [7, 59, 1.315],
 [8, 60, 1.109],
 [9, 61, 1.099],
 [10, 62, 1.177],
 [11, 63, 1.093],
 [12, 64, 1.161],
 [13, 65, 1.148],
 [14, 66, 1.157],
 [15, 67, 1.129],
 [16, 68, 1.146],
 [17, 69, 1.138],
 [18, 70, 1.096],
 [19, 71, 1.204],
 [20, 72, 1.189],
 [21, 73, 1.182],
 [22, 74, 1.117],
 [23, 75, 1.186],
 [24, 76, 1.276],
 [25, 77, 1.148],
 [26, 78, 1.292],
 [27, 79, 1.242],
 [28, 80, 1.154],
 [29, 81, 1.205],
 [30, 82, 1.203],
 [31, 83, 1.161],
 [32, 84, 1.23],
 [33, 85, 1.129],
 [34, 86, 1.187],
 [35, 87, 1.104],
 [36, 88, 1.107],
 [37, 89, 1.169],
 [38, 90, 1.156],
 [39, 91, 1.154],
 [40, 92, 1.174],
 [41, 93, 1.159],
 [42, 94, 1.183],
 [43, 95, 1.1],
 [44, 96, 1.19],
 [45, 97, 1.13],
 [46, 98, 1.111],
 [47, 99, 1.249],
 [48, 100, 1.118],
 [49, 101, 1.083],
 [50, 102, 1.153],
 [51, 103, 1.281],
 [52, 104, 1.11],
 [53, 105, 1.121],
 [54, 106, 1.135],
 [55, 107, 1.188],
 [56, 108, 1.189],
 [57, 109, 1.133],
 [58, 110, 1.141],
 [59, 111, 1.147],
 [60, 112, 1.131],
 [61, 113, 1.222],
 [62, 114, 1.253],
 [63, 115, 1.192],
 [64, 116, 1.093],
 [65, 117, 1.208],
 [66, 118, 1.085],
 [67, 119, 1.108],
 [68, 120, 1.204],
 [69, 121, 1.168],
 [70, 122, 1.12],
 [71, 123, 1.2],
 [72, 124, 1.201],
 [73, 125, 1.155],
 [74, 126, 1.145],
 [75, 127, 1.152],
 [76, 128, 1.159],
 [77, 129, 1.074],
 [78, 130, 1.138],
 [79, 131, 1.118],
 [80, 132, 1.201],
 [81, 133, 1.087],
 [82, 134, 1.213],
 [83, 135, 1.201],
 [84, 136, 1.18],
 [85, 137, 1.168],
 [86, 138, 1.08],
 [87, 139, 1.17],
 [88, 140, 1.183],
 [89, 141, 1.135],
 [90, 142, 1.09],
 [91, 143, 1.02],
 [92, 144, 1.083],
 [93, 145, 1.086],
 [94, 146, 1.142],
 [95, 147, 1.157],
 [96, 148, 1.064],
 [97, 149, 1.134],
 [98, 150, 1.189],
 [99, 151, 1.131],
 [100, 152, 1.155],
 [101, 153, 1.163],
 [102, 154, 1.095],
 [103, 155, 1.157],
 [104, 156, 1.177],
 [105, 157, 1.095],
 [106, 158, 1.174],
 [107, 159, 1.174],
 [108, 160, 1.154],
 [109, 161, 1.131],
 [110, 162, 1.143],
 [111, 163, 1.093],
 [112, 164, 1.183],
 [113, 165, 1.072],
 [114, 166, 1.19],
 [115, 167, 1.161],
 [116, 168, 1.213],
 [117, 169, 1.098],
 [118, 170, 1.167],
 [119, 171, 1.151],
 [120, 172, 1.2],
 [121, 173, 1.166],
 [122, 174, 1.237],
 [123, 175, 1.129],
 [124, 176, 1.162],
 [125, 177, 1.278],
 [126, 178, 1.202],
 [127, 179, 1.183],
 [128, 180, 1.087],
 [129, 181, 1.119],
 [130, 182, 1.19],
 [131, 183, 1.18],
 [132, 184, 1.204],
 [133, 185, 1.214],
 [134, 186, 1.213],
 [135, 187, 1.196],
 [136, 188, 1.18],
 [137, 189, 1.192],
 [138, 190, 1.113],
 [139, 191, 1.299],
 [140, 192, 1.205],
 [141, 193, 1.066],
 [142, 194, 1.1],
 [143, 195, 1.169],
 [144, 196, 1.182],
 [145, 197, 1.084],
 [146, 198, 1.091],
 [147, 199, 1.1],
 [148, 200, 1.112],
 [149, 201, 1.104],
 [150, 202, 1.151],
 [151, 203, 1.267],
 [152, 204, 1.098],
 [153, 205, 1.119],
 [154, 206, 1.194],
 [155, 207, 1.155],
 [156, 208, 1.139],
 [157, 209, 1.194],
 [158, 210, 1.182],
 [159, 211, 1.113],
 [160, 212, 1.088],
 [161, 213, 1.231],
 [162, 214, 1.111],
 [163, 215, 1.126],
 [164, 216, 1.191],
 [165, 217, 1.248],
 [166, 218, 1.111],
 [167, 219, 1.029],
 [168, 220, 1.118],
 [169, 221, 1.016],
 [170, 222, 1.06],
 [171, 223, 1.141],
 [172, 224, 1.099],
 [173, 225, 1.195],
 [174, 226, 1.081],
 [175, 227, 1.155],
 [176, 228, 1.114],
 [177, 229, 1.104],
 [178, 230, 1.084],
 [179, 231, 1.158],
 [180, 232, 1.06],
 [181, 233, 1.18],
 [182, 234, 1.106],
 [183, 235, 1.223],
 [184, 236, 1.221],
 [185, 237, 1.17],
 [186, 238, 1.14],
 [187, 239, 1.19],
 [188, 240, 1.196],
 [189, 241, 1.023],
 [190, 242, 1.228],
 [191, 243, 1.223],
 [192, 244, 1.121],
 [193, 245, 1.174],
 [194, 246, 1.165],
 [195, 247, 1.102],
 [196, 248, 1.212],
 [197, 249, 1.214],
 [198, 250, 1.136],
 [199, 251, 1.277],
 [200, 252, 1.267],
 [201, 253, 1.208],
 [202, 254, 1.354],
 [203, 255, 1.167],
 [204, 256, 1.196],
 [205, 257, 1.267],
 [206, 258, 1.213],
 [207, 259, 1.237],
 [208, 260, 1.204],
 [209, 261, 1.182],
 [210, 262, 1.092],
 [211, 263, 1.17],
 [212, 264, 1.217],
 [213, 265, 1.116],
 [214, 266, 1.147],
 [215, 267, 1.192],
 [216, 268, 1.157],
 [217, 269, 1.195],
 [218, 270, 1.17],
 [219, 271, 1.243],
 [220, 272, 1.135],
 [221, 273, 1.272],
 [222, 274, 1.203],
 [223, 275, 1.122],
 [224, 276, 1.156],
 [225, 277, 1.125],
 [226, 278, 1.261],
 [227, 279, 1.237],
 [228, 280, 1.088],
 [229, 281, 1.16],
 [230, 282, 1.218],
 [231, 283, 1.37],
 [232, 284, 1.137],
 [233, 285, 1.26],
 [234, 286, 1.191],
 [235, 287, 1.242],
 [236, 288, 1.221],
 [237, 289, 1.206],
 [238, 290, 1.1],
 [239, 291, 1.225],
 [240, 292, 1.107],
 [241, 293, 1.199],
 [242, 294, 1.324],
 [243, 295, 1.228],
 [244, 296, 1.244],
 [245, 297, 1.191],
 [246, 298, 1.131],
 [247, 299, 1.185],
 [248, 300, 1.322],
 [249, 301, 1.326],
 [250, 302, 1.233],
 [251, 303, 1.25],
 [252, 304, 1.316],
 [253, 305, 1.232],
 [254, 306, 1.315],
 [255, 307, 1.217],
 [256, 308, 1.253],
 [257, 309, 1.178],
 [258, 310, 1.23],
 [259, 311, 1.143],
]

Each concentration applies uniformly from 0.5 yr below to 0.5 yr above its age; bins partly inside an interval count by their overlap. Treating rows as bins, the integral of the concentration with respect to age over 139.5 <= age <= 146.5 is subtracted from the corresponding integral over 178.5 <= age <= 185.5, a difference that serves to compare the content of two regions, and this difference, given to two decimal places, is 0.44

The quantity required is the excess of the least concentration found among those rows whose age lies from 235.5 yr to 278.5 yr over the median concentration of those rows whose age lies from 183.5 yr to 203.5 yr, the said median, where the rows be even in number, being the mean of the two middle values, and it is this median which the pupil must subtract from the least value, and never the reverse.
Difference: -0.15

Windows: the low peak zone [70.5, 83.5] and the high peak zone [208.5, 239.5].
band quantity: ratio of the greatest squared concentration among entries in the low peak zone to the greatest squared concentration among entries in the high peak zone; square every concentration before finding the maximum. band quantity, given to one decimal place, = 1.1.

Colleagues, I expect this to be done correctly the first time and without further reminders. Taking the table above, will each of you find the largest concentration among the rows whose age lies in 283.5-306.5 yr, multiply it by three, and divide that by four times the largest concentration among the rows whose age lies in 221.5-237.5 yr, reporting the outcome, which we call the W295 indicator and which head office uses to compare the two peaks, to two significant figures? 0.81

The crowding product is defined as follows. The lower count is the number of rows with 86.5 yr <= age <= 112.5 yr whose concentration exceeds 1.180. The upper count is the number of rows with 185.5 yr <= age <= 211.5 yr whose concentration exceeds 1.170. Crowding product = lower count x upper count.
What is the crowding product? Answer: 66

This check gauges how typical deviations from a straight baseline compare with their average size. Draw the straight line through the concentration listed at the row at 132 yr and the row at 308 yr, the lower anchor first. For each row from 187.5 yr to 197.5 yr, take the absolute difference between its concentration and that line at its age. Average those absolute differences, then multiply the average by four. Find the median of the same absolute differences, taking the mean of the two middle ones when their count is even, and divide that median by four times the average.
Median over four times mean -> 0.216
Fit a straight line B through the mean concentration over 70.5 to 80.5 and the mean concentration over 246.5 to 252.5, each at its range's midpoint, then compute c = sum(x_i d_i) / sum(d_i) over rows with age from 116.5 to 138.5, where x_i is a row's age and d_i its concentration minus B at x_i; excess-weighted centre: 127.8 yr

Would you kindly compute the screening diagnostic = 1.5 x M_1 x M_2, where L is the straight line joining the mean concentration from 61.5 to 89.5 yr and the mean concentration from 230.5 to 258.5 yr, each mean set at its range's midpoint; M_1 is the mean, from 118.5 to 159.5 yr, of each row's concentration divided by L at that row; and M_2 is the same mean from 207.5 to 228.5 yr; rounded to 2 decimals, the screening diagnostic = 1.39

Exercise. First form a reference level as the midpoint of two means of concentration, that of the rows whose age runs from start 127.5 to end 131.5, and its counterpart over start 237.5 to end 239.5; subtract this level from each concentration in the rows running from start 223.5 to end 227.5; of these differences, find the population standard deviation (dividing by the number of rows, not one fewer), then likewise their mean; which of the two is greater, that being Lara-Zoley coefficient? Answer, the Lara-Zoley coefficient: 0.045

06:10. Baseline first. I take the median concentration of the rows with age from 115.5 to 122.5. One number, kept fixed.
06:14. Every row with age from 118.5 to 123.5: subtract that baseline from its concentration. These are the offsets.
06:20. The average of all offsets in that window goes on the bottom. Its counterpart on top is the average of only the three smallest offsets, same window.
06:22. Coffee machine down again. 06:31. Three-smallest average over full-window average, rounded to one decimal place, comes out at 0.3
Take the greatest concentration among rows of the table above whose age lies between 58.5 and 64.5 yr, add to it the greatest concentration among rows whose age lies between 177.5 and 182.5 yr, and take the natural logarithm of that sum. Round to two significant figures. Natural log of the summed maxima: 0.92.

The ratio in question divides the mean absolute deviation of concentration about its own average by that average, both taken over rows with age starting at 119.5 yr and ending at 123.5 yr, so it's 0.025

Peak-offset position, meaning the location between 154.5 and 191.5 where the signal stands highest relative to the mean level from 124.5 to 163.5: 191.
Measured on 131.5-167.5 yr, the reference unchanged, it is 134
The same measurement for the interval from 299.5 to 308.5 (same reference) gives 301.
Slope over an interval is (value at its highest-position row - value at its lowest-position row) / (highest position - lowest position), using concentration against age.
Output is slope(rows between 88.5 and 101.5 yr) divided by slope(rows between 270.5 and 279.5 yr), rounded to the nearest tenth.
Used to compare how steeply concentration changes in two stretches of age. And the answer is 9.6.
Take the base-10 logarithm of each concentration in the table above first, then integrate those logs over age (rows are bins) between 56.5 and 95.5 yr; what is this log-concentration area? 2.6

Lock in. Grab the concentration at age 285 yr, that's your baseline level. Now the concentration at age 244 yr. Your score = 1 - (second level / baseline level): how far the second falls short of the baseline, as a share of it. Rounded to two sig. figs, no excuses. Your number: 0.11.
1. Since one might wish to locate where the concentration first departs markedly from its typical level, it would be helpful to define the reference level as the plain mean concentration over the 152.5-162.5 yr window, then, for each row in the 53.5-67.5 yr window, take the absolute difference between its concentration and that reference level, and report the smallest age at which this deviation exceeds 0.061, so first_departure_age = 55 yr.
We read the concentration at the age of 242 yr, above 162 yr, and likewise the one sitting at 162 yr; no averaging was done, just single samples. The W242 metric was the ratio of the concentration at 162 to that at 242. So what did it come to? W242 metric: 0.93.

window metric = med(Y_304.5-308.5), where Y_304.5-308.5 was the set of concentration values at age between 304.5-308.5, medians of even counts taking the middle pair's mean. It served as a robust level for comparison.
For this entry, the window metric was 1.24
